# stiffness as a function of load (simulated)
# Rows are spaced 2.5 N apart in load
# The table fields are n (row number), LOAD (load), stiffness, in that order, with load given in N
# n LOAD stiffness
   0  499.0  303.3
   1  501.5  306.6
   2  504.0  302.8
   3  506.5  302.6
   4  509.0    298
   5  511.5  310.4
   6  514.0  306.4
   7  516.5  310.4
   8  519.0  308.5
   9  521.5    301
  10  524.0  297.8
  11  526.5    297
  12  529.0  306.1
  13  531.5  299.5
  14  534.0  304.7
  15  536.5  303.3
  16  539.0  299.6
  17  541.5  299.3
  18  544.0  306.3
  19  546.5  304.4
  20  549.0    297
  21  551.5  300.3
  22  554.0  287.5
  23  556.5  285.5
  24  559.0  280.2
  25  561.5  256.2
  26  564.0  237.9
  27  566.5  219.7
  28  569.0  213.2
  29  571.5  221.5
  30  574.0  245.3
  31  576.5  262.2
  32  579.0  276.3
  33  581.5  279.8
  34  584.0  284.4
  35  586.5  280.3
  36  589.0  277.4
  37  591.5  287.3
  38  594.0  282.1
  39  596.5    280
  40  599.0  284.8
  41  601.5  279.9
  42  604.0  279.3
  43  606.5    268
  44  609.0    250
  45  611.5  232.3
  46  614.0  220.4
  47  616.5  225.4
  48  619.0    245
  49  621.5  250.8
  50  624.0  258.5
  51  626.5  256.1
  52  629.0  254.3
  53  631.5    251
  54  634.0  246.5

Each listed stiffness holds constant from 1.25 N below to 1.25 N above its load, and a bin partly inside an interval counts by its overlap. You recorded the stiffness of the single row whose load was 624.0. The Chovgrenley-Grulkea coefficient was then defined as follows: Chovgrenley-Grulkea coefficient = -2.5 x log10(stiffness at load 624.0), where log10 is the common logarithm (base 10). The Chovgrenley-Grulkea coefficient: -6.03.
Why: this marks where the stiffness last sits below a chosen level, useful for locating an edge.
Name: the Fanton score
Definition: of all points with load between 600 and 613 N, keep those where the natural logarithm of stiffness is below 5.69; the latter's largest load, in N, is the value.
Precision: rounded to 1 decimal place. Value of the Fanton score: 611.5 N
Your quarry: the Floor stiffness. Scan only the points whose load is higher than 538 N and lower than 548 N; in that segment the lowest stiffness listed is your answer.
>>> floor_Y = 299.3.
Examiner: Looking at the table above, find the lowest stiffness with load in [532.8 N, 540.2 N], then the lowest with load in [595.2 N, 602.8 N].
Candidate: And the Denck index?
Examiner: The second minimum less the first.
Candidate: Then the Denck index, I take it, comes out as -20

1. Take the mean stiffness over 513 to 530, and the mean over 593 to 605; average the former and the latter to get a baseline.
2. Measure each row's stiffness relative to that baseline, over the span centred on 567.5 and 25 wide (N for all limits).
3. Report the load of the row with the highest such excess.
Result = 556.5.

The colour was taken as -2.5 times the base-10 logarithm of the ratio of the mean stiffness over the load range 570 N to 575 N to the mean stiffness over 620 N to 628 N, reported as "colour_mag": 0.10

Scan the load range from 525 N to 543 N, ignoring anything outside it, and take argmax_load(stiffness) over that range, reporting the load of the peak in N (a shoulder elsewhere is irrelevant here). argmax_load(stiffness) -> 529.0 N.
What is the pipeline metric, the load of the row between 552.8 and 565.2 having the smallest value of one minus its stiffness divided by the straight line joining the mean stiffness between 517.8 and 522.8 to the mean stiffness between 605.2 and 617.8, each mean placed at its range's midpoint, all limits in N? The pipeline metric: 554.0 N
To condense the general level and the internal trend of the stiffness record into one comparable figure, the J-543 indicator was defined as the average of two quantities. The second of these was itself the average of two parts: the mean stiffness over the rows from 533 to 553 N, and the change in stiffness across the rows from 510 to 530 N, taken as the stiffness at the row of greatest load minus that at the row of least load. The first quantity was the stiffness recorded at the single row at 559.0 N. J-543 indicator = 214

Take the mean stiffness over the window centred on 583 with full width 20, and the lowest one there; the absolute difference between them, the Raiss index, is 29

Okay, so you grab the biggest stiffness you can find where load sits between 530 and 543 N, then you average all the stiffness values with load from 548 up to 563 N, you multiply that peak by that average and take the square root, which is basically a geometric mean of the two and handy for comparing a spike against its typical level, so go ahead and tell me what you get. 294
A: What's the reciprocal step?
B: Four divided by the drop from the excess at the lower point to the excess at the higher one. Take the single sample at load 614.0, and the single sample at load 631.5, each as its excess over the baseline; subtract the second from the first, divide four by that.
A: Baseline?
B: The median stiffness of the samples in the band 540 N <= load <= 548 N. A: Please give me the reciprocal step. -0.1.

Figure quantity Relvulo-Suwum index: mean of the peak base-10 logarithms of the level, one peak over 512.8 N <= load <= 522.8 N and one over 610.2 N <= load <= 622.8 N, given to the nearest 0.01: 2.45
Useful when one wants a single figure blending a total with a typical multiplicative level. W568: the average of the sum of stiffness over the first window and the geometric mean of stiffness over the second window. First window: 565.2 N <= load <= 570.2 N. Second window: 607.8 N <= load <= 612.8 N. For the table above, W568 337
